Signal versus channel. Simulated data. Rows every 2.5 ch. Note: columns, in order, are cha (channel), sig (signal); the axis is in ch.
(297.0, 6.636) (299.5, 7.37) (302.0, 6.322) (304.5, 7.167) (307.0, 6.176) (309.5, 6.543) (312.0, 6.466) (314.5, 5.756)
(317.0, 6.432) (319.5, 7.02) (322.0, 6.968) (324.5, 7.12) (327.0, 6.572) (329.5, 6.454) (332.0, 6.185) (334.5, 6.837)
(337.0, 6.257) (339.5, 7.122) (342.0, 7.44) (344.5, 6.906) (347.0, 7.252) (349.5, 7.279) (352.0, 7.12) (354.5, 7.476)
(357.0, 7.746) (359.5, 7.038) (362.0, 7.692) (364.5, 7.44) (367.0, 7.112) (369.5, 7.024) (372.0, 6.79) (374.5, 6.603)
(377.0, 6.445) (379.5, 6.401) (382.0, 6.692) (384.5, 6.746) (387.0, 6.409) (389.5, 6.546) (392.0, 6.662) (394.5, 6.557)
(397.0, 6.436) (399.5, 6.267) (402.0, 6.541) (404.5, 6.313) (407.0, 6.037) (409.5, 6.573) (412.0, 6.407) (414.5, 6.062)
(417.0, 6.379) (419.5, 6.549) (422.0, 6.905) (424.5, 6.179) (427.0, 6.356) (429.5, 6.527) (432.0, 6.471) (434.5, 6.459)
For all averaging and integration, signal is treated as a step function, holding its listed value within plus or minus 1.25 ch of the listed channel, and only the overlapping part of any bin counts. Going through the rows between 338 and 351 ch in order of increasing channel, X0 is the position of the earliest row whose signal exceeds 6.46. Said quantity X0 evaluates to 339.5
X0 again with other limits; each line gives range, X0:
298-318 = 299.5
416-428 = 419.5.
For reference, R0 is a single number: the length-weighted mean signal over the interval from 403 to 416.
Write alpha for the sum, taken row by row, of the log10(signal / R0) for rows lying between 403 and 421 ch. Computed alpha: 0.02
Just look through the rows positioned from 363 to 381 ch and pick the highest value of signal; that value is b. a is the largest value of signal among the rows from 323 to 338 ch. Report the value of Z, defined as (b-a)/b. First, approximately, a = 7.12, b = 7.44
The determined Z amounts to 0.04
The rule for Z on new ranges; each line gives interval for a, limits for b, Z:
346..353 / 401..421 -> -0.11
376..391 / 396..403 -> -0.03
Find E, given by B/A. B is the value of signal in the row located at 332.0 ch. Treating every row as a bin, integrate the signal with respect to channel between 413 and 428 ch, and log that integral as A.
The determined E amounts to 0.064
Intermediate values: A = 96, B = 6.185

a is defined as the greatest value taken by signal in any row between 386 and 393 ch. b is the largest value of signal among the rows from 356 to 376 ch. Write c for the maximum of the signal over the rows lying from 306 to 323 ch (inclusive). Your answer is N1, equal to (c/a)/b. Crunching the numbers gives 0.136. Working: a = 6.662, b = 7.746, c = 7.02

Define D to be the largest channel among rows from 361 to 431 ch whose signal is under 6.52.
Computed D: 427.0 ch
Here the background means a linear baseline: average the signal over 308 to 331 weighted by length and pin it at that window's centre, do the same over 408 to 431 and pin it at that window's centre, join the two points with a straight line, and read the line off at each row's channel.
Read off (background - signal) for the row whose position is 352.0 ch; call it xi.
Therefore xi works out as -0.6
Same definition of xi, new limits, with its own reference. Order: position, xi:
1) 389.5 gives -0.1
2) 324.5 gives -0.5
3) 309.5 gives 0.1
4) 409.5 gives -0.1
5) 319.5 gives -0.4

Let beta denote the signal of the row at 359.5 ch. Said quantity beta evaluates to 7.038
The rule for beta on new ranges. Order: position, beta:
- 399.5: 6.267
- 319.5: 7.02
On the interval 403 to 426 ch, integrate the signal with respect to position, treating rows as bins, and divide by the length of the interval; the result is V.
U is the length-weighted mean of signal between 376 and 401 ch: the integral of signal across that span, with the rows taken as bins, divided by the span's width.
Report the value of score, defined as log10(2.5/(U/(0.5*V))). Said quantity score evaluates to 0.088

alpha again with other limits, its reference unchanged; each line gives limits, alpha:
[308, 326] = 0.15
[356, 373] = 0.44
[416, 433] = 0.09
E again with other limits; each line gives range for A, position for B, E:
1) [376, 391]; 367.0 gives 0.072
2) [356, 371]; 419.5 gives 0.060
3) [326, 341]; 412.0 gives 0.065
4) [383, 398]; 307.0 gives 0.063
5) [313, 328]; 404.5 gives 0.063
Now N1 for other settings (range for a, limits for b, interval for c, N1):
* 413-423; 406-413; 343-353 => 0.160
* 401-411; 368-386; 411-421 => 0.142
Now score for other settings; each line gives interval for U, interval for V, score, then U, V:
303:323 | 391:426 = 0.087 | 6.56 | 6.42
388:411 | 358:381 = 0.131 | 6.44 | 6.96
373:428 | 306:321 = 0.094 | 6.46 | 6.41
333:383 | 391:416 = 0.055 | 7.03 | 6.38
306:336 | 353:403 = 0.116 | 6.54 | 6.83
